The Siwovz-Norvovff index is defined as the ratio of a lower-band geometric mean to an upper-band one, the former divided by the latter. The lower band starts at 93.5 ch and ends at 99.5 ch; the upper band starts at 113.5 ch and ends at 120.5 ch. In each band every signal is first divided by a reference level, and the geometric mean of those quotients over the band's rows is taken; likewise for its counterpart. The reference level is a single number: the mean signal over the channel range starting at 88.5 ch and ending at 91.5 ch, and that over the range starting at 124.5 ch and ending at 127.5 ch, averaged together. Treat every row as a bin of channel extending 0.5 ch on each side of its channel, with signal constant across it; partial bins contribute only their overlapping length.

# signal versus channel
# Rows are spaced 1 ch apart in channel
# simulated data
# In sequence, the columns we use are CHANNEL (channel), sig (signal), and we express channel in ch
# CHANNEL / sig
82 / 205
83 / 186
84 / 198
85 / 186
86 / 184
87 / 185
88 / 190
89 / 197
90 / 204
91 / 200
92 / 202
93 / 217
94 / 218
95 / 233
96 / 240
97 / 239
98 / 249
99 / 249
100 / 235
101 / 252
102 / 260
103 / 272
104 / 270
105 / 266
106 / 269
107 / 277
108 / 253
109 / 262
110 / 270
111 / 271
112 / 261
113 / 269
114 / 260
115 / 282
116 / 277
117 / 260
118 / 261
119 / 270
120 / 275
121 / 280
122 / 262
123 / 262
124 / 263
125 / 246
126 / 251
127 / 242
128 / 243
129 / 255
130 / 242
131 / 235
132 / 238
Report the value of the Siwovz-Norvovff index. 0.88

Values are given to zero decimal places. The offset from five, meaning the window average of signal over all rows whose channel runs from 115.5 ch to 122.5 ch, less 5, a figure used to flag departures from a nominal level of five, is 264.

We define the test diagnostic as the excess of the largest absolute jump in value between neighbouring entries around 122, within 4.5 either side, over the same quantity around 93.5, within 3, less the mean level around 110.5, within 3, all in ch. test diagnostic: -261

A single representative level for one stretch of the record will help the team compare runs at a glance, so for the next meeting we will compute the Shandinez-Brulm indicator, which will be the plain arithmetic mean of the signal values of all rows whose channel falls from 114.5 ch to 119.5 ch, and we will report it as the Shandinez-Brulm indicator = 270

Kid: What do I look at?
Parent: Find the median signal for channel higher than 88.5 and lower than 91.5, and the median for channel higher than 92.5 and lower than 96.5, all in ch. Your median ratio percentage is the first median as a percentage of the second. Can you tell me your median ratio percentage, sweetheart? 89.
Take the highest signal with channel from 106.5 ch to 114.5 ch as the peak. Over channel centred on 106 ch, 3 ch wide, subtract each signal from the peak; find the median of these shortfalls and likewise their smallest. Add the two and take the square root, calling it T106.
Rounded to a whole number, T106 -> 3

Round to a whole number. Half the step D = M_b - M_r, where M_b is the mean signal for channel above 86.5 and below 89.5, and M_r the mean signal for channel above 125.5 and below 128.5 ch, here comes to -27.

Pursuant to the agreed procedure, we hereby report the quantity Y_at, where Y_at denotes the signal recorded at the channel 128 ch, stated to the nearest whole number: 243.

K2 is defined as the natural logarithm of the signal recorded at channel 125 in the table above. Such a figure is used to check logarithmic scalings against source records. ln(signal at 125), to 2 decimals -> 5.51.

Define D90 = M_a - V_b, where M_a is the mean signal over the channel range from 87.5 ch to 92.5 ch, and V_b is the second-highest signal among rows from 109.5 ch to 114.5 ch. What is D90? -71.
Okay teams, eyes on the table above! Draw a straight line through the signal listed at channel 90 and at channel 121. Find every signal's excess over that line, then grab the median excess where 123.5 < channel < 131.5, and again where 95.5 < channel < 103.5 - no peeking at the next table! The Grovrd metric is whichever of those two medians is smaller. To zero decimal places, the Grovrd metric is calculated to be -49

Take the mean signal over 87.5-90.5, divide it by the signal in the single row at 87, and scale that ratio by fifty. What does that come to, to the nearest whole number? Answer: 53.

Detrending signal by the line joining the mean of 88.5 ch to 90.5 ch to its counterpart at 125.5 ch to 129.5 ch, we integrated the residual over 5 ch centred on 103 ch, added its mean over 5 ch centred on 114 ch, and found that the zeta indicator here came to 272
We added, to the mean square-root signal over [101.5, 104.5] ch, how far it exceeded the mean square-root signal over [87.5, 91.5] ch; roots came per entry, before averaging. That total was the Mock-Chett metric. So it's 18.6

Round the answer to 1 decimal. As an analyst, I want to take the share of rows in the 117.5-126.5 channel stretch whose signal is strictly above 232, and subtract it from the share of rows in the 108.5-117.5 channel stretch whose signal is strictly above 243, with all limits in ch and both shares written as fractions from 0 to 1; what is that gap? 0.0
